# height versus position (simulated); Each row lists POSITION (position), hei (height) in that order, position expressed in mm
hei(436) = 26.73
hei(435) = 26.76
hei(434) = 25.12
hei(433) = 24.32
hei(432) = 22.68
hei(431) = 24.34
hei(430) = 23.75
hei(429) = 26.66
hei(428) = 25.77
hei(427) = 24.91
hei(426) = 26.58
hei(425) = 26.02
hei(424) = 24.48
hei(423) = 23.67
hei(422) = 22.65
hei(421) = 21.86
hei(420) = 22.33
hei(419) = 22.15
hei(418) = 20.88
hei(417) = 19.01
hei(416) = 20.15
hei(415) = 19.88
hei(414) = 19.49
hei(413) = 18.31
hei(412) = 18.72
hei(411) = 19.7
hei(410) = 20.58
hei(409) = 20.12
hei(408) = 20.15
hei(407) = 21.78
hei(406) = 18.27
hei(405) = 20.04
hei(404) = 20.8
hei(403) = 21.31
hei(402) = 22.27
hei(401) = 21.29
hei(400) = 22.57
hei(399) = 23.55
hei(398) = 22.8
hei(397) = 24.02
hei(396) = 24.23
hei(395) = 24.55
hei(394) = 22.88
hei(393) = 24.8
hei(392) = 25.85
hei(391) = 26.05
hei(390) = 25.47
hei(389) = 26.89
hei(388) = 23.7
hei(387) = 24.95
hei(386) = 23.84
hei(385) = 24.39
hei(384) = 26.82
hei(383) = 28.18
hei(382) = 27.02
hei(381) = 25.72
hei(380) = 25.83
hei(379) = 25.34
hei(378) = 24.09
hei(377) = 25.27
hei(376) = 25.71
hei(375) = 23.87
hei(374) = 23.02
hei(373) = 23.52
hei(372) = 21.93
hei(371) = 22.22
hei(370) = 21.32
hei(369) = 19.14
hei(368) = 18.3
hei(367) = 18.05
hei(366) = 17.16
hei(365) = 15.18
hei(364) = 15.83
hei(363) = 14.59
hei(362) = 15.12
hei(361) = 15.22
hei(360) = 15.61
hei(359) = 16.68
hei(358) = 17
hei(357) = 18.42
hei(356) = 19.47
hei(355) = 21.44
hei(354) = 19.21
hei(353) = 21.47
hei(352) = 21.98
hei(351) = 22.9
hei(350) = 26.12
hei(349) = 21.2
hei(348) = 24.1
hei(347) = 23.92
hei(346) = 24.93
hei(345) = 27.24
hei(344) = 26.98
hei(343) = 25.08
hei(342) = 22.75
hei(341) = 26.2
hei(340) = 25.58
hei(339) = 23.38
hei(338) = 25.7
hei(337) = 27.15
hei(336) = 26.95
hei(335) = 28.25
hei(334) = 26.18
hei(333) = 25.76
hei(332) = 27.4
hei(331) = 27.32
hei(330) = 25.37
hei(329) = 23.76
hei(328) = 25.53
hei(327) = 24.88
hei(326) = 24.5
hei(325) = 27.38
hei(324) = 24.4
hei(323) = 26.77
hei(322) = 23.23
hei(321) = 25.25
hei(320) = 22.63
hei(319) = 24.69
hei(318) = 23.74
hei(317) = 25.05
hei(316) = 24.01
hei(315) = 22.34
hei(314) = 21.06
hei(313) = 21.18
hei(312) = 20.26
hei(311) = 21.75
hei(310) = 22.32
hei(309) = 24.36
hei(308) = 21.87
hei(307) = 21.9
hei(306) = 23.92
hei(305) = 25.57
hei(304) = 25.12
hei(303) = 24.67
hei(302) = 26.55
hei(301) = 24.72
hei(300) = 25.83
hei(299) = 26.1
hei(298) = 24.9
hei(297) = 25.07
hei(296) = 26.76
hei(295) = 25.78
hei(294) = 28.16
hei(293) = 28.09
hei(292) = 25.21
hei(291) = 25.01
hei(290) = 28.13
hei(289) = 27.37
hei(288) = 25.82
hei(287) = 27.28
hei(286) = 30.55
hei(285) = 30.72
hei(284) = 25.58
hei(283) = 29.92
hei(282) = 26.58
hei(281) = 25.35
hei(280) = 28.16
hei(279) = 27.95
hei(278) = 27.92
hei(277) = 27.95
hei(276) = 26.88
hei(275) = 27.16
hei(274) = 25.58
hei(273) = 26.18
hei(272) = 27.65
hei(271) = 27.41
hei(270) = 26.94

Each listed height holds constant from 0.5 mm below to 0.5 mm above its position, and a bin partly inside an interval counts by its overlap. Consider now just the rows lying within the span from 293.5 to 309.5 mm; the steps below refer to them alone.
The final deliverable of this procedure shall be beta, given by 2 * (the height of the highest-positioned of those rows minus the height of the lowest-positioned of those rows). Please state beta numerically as -8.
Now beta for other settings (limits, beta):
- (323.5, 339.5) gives -2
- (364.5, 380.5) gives 21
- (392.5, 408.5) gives -9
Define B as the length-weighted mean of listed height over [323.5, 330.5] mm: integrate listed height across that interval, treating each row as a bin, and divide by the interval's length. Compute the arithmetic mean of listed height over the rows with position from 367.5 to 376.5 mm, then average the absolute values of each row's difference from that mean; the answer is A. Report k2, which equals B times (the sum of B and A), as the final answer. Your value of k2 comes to 674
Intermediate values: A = 1.7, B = 25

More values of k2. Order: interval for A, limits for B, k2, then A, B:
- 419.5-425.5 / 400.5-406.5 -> 452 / 1.2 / 21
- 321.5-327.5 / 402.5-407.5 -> 443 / 1.3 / 20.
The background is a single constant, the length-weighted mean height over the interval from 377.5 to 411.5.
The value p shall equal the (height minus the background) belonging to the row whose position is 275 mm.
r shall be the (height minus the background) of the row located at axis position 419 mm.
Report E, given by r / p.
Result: -0.4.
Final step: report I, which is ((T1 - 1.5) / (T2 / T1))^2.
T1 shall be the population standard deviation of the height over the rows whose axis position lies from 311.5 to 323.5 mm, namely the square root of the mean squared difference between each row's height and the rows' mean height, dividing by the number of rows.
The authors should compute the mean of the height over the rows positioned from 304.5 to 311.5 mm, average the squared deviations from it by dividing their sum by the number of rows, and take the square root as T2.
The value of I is 0.2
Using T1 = 1.9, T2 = 1.4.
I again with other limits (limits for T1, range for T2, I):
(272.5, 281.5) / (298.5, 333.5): 0.1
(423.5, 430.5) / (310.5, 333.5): 0.1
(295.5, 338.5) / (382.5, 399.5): 0.3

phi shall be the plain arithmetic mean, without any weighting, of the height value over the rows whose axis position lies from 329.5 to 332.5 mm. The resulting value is 27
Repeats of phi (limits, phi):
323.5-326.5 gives 25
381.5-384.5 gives 27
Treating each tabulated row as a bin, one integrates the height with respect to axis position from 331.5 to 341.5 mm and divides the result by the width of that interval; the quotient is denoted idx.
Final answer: 26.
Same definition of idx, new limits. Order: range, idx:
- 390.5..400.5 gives 24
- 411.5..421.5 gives 20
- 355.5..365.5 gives 16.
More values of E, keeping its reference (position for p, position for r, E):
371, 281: -1.4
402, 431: -0.6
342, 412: 6.2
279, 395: 0.2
